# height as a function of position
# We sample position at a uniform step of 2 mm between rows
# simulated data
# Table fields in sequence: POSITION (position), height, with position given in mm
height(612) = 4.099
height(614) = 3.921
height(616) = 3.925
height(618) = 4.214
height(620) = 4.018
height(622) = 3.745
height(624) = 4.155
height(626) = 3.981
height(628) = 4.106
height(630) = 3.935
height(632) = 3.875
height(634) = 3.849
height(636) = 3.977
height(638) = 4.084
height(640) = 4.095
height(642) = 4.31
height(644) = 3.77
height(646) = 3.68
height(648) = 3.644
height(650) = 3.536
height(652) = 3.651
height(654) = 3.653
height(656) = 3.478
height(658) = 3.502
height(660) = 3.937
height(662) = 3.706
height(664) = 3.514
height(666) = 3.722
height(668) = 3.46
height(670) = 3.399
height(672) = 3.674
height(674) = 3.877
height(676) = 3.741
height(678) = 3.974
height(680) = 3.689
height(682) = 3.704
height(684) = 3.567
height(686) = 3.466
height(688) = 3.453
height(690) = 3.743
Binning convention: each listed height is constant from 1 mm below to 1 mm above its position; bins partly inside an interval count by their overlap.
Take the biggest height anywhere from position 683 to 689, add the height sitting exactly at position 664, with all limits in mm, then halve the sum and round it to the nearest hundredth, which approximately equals 3.54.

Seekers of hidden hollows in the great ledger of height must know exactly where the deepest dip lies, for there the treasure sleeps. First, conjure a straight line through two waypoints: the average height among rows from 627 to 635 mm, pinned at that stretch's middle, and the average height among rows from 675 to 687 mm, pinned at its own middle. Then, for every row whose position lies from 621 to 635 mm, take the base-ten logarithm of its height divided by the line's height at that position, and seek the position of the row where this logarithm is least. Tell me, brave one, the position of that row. 622 mm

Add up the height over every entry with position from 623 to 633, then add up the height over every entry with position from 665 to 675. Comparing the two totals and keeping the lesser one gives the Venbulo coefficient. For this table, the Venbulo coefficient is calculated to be 18.13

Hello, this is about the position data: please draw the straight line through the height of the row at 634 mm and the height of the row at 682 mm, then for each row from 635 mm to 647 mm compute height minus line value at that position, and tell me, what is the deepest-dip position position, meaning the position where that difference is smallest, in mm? 646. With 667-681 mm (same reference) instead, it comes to 670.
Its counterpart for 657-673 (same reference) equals 670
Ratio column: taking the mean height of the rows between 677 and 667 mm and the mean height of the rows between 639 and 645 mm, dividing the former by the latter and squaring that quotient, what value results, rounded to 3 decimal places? 0.800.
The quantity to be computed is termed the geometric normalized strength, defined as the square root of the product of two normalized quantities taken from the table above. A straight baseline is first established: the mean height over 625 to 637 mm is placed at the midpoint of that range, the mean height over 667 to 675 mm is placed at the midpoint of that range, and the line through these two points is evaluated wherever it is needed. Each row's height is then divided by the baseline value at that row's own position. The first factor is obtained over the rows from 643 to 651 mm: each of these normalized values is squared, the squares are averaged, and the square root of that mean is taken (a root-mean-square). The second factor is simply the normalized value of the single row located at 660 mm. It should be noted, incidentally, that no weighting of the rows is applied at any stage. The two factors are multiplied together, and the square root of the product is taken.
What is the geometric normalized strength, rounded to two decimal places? 1.01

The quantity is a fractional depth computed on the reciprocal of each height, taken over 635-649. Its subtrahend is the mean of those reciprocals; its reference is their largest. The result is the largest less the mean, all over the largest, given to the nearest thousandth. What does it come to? 0.071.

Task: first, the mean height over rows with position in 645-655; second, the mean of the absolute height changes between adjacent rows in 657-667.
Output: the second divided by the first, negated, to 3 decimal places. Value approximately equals -0.073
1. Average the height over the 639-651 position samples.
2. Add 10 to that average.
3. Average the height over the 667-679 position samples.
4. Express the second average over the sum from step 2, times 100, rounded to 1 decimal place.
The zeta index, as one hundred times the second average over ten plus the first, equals 26.6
